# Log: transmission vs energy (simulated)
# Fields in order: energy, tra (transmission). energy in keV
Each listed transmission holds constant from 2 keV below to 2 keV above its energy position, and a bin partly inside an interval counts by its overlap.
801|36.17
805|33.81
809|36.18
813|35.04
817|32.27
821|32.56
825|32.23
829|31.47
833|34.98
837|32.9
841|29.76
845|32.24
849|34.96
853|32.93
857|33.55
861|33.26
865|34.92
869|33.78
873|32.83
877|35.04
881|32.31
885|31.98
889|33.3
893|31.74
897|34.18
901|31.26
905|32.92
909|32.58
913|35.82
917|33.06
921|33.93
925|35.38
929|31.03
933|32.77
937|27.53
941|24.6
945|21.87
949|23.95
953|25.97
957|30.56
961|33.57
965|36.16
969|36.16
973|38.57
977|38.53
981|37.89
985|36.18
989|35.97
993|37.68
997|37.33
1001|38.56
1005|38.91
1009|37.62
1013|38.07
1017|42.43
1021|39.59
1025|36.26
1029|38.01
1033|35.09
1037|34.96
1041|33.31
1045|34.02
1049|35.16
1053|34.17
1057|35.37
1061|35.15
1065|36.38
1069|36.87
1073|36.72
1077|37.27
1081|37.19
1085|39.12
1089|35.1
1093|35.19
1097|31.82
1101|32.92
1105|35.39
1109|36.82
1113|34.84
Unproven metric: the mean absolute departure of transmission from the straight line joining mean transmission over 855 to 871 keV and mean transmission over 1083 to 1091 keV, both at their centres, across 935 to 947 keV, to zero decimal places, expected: 10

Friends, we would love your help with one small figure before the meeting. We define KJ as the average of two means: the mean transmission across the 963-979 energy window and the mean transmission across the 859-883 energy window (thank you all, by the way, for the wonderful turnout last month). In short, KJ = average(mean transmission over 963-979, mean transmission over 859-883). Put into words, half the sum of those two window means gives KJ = 35.5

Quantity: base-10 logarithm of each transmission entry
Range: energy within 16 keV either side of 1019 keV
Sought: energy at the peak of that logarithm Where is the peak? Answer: 1017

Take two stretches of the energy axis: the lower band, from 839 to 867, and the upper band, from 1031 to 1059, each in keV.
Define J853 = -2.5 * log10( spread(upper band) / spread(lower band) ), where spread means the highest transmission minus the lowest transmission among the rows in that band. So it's 1.01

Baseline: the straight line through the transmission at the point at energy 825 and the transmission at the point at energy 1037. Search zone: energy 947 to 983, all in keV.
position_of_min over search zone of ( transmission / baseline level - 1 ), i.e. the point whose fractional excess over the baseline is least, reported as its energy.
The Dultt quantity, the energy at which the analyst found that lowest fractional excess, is 949 keV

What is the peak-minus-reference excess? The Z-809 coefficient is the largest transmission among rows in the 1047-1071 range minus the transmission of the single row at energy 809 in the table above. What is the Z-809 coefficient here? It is 0.7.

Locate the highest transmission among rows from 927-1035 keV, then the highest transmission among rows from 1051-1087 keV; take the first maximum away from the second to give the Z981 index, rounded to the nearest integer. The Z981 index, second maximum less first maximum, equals -3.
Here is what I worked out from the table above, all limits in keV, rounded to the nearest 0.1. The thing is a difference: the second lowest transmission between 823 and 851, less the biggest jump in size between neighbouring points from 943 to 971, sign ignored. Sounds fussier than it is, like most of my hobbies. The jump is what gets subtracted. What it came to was 26.9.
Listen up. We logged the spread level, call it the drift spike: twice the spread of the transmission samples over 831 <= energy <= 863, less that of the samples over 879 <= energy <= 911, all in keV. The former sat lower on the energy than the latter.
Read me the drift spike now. 2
